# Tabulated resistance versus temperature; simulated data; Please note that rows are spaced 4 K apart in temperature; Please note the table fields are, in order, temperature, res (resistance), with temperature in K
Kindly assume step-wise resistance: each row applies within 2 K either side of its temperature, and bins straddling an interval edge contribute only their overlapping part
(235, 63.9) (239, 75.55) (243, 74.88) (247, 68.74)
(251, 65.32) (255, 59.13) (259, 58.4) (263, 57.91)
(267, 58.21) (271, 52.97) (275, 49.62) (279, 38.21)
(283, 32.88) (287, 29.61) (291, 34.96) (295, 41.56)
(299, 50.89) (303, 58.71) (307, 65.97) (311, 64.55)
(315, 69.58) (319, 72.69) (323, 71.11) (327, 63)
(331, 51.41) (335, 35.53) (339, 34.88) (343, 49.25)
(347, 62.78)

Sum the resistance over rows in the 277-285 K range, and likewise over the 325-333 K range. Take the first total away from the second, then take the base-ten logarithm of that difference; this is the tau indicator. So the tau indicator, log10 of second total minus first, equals 1.64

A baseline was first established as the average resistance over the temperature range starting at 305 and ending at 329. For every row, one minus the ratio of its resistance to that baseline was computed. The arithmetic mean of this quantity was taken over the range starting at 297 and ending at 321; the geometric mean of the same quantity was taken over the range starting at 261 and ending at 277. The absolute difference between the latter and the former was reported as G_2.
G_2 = 0.13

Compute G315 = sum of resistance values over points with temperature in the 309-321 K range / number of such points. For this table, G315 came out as 69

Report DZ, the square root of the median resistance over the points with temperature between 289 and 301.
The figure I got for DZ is 6.45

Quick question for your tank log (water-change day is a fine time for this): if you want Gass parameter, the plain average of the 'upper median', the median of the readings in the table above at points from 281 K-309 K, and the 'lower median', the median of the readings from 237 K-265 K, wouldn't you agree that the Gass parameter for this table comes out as 53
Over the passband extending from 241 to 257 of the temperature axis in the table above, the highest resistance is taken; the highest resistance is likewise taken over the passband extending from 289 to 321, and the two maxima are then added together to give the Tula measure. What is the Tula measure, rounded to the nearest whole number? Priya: 148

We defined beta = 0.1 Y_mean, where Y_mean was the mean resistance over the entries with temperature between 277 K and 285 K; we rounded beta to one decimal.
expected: 3.6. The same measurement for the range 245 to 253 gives 6.7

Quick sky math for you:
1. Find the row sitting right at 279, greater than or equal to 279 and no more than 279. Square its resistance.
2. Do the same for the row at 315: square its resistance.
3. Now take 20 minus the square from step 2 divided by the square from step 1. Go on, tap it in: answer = 16.68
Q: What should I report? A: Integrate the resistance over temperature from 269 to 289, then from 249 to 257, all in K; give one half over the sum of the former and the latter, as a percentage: 0.038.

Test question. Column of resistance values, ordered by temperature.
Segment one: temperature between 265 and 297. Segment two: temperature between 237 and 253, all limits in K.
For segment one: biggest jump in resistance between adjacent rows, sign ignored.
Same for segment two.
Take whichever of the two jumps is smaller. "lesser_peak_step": 6.1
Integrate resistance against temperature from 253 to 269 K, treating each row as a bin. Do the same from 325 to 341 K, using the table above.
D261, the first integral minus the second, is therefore 195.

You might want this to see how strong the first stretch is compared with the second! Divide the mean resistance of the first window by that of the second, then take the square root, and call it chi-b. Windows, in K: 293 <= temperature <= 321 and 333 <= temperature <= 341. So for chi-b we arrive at 1.31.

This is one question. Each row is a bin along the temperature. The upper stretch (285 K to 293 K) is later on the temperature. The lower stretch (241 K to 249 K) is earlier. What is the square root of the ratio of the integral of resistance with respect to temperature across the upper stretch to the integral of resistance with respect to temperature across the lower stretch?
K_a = 0.67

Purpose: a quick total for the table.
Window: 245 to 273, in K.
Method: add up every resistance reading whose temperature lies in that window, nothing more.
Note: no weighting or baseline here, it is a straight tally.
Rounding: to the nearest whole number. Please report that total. 421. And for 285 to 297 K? 106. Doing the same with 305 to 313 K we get 131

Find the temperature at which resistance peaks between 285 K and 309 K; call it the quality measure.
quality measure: 307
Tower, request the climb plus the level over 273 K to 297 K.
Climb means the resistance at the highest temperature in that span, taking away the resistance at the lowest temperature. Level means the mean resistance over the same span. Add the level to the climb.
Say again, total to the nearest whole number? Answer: 30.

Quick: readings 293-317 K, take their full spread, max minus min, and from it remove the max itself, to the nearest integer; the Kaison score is -42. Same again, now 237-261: -58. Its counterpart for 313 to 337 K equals -36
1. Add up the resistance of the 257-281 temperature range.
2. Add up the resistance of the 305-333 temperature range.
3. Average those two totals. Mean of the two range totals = 387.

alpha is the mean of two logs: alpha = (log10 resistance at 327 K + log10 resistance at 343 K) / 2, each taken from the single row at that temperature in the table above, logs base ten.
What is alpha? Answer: 1.75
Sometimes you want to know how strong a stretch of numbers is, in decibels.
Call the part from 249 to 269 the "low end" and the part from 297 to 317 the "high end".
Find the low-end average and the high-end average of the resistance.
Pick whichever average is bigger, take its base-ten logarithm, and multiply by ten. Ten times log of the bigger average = 17.9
